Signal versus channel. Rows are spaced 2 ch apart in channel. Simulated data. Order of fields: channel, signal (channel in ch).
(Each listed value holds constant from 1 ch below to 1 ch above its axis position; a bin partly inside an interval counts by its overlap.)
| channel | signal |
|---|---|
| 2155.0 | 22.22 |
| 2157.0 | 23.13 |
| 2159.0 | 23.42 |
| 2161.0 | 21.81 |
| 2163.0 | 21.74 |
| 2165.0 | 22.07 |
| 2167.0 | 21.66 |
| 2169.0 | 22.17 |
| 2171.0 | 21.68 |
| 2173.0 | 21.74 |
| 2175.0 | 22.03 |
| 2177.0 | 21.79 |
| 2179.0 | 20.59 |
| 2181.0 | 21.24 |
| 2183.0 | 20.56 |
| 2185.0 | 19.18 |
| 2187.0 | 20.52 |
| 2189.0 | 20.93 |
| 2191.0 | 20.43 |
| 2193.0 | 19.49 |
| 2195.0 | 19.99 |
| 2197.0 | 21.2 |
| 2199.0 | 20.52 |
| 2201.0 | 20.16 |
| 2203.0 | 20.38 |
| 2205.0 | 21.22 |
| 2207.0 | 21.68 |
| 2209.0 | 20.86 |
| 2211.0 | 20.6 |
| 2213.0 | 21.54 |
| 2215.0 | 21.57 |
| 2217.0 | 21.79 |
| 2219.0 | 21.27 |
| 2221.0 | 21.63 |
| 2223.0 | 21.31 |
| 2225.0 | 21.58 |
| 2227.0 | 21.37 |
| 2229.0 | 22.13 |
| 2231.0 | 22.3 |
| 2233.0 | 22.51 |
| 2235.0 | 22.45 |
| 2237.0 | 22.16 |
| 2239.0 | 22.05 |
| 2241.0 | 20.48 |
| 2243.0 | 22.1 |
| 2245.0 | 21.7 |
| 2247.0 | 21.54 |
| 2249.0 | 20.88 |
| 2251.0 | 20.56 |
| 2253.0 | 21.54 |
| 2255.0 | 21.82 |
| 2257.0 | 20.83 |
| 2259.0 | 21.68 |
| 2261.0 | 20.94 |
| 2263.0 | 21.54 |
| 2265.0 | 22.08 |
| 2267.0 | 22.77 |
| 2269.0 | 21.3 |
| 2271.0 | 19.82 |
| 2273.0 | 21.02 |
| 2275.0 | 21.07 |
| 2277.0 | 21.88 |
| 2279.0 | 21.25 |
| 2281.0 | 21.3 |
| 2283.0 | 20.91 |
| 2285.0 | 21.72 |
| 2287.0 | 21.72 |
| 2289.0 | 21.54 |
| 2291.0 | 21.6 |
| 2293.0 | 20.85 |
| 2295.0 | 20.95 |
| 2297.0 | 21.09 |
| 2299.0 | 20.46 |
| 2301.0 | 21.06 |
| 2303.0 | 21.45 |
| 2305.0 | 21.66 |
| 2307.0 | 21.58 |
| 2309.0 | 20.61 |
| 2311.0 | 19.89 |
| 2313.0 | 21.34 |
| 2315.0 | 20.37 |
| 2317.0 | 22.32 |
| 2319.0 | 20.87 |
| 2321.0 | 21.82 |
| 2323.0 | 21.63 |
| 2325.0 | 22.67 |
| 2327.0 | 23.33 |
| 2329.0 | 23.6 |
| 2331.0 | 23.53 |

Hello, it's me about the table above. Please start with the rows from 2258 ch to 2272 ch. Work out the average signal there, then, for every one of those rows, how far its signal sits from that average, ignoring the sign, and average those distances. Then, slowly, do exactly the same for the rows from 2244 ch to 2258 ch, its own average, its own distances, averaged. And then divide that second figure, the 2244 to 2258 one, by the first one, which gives 0.7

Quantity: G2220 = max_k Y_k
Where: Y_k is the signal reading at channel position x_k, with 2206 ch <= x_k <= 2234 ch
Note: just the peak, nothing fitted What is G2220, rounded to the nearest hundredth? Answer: 22.51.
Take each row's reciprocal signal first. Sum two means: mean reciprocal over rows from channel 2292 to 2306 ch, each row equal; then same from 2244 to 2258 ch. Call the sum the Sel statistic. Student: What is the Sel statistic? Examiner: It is 0.0945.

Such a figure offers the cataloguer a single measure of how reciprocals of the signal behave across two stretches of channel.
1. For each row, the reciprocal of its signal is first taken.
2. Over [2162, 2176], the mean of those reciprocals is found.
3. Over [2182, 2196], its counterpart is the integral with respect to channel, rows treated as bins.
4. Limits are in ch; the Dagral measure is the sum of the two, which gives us 0.741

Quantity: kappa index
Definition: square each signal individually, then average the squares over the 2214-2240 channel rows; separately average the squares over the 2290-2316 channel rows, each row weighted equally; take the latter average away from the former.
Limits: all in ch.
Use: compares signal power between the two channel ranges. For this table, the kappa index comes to 37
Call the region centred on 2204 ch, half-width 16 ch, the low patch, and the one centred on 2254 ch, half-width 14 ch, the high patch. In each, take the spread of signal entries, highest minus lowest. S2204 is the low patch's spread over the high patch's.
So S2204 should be 1.0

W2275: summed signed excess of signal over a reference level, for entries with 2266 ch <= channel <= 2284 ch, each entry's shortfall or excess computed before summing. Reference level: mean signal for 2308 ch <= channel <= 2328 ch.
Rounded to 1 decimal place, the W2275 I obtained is -2.0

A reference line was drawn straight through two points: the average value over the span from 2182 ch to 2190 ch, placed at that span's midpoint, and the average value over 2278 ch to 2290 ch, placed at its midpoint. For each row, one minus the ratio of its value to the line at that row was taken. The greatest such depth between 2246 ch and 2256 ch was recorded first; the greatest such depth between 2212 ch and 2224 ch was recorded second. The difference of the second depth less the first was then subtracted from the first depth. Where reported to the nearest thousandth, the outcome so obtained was 0.074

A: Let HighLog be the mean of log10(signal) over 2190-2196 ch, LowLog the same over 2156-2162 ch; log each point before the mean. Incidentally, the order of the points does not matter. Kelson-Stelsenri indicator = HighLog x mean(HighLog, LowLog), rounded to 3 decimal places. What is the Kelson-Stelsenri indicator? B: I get 1.728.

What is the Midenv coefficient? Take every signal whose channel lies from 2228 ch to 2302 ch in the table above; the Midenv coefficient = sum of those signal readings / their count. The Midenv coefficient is 21.4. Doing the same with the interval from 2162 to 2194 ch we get 21.1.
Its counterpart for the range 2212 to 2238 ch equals 21.8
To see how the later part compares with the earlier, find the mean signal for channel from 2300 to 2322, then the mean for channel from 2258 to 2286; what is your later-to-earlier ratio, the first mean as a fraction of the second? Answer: 0.99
